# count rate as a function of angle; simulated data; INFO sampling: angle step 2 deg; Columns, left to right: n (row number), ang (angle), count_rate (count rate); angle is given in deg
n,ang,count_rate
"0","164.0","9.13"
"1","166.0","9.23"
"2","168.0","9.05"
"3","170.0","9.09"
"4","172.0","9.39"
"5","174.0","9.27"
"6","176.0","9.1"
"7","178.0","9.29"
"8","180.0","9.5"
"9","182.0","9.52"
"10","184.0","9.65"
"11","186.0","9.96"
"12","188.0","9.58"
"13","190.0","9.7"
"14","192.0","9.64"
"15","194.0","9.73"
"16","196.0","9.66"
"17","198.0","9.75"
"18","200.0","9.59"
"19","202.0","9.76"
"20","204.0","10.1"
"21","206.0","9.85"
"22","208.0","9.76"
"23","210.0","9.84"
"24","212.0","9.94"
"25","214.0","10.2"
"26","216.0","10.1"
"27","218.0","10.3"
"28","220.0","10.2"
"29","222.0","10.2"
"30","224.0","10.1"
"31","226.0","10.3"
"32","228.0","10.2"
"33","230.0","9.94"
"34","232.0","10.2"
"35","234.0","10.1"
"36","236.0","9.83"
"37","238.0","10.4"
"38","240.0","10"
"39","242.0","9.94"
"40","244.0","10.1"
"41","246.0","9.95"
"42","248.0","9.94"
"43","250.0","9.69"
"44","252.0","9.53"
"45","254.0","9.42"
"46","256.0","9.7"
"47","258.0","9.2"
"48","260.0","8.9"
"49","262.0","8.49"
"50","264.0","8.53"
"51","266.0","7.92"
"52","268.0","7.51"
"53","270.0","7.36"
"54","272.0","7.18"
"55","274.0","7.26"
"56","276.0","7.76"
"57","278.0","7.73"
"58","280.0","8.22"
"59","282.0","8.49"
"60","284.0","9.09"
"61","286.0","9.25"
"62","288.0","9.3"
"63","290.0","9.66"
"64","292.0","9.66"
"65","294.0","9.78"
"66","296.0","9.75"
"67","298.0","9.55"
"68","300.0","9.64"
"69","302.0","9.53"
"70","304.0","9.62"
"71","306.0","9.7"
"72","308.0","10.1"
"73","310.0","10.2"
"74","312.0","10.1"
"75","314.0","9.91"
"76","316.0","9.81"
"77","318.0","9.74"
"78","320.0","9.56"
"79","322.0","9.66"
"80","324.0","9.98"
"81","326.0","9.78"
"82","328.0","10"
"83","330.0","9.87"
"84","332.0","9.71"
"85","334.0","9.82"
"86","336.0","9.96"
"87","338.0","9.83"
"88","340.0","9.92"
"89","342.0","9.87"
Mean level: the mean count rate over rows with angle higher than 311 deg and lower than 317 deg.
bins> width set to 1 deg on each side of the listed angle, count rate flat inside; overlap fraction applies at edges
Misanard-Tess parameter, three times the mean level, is 29.8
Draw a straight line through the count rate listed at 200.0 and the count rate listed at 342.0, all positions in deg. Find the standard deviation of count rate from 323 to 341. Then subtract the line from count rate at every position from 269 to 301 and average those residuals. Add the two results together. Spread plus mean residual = -0.93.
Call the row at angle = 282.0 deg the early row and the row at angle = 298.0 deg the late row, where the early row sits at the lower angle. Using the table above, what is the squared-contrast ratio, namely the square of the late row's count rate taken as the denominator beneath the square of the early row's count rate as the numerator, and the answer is 0.79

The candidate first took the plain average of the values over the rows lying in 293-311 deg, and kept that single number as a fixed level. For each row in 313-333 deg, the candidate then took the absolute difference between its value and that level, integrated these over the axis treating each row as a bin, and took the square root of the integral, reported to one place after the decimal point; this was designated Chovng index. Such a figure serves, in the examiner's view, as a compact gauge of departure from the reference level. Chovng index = 1.5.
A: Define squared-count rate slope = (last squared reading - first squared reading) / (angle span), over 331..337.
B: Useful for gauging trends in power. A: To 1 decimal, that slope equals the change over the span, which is 1.2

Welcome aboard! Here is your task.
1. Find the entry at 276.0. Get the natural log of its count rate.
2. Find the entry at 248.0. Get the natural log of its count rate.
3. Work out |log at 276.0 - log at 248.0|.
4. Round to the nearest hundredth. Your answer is 0.25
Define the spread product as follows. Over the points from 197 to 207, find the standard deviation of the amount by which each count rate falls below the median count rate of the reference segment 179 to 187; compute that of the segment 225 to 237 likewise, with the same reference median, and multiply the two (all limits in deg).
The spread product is 0.03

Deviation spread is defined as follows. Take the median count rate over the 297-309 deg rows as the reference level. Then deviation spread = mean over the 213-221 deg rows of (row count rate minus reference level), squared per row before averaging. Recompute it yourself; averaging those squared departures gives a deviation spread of 0.33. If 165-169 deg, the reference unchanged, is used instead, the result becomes 0.25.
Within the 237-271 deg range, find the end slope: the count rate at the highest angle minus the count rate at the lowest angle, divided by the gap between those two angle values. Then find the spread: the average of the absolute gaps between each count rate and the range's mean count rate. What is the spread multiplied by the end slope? -0.073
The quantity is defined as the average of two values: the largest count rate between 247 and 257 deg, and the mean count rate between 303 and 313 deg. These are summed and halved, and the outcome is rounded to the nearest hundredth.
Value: 9.94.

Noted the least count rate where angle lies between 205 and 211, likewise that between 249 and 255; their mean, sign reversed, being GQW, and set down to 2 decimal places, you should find -9.59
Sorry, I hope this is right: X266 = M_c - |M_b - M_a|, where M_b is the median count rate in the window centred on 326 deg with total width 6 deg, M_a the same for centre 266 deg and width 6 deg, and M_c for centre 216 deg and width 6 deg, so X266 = 8.1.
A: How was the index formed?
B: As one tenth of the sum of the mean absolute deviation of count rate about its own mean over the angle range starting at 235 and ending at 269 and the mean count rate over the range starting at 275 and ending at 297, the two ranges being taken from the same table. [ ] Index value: 0.96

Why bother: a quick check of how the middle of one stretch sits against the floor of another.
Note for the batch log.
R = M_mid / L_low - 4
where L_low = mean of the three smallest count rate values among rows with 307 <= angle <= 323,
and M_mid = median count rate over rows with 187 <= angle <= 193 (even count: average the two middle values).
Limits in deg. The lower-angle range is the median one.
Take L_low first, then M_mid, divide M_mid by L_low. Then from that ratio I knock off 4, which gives -3.00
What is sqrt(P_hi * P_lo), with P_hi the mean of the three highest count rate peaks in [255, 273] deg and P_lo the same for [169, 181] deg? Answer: 9.3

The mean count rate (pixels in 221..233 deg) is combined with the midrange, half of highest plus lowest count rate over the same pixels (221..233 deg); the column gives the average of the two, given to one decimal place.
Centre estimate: 10.1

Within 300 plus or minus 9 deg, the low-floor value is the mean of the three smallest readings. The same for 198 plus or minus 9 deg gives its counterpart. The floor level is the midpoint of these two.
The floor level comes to 9.6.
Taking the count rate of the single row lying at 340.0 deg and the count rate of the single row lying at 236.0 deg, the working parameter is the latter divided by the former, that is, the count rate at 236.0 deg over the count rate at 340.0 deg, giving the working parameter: 0.99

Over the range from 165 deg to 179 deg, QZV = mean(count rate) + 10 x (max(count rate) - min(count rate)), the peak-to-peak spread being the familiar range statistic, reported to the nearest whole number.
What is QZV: 13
